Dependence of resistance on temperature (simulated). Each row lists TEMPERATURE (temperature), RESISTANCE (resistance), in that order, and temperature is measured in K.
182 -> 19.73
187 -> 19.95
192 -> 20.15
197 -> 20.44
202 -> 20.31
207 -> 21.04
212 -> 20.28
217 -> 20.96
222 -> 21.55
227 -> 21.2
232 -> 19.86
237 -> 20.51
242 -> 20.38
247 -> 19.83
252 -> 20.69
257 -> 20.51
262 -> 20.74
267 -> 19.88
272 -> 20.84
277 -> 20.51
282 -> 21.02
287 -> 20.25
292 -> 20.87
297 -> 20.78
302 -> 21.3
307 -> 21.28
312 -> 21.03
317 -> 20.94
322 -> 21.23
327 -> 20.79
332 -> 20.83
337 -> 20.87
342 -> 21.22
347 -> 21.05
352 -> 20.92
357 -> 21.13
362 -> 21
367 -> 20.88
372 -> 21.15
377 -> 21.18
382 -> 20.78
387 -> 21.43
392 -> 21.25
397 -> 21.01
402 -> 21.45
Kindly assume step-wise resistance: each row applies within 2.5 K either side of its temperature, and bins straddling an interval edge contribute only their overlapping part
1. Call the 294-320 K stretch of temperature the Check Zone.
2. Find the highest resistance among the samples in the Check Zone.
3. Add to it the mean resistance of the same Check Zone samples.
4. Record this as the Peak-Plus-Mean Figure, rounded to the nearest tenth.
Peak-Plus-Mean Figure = 42.4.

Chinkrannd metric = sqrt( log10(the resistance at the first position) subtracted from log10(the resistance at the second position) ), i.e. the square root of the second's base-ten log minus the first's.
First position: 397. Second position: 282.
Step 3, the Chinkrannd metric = 0.014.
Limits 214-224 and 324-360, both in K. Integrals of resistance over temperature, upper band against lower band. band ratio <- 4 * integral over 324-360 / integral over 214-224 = 14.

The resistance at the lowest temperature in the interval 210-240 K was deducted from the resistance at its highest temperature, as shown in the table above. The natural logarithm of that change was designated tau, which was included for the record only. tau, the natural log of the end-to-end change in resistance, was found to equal -1.5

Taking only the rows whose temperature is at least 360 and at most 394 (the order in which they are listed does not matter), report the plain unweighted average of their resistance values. 21.1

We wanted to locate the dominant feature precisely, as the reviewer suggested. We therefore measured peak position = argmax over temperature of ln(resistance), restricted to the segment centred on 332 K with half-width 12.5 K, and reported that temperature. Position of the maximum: 322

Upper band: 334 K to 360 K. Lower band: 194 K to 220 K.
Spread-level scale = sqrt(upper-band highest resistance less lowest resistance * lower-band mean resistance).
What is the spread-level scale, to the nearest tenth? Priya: 2.7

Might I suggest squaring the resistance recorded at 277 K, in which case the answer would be 421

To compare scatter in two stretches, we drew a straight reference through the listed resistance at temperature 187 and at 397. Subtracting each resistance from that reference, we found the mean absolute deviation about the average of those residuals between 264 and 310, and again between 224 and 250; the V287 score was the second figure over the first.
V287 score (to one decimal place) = 1.3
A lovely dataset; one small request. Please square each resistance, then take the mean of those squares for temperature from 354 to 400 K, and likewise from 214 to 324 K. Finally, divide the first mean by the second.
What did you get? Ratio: 1.03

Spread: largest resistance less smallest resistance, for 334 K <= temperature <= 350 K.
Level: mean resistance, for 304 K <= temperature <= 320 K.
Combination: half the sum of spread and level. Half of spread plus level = 10.7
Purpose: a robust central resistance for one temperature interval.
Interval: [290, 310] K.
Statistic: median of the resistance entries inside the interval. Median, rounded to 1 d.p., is 21.1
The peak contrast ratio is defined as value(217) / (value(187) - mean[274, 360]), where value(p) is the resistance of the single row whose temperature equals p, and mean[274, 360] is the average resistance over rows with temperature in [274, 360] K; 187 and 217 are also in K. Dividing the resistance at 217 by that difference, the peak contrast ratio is -21.1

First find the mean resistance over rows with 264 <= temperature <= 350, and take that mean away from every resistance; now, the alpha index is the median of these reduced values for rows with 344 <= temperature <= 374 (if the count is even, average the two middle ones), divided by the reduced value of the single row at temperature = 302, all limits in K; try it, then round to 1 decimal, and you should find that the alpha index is 0.4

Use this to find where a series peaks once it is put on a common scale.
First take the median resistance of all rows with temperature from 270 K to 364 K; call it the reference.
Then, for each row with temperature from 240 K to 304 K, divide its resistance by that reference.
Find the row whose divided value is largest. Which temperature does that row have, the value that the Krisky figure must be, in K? 302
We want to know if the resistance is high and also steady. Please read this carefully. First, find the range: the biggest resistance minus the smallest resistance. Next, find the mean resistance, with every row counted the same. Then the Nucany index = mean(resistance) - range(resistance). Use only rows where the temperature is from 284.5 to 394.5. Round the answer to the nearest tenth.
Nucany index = 19.8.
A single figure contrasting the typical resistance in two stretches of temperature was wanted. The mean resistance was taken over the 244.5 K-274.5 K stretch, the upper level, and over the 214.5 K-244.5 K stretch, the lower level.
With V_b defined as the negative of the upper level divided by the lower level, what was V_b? -0.984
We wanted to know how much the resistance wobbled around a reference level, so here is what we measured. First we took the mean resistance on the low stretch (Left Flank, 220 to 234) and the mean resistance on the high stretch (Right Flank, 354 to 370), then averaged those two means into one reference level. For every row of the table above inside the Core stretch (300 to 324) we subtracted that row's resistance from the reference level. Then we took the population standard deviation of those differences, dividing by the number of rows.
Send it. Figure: 0.14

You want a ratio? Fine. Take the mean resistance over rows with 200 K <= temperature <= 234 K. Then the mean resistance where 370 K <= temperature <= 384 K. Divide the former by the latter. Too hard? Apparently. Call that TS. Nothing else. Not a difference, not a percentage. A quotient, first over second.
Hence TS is 0.99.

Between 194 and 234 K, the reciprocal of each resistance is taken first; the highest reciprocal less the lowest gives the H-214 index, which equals 0.0039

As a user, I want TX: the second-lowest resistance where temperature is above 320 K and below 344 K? 20.83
